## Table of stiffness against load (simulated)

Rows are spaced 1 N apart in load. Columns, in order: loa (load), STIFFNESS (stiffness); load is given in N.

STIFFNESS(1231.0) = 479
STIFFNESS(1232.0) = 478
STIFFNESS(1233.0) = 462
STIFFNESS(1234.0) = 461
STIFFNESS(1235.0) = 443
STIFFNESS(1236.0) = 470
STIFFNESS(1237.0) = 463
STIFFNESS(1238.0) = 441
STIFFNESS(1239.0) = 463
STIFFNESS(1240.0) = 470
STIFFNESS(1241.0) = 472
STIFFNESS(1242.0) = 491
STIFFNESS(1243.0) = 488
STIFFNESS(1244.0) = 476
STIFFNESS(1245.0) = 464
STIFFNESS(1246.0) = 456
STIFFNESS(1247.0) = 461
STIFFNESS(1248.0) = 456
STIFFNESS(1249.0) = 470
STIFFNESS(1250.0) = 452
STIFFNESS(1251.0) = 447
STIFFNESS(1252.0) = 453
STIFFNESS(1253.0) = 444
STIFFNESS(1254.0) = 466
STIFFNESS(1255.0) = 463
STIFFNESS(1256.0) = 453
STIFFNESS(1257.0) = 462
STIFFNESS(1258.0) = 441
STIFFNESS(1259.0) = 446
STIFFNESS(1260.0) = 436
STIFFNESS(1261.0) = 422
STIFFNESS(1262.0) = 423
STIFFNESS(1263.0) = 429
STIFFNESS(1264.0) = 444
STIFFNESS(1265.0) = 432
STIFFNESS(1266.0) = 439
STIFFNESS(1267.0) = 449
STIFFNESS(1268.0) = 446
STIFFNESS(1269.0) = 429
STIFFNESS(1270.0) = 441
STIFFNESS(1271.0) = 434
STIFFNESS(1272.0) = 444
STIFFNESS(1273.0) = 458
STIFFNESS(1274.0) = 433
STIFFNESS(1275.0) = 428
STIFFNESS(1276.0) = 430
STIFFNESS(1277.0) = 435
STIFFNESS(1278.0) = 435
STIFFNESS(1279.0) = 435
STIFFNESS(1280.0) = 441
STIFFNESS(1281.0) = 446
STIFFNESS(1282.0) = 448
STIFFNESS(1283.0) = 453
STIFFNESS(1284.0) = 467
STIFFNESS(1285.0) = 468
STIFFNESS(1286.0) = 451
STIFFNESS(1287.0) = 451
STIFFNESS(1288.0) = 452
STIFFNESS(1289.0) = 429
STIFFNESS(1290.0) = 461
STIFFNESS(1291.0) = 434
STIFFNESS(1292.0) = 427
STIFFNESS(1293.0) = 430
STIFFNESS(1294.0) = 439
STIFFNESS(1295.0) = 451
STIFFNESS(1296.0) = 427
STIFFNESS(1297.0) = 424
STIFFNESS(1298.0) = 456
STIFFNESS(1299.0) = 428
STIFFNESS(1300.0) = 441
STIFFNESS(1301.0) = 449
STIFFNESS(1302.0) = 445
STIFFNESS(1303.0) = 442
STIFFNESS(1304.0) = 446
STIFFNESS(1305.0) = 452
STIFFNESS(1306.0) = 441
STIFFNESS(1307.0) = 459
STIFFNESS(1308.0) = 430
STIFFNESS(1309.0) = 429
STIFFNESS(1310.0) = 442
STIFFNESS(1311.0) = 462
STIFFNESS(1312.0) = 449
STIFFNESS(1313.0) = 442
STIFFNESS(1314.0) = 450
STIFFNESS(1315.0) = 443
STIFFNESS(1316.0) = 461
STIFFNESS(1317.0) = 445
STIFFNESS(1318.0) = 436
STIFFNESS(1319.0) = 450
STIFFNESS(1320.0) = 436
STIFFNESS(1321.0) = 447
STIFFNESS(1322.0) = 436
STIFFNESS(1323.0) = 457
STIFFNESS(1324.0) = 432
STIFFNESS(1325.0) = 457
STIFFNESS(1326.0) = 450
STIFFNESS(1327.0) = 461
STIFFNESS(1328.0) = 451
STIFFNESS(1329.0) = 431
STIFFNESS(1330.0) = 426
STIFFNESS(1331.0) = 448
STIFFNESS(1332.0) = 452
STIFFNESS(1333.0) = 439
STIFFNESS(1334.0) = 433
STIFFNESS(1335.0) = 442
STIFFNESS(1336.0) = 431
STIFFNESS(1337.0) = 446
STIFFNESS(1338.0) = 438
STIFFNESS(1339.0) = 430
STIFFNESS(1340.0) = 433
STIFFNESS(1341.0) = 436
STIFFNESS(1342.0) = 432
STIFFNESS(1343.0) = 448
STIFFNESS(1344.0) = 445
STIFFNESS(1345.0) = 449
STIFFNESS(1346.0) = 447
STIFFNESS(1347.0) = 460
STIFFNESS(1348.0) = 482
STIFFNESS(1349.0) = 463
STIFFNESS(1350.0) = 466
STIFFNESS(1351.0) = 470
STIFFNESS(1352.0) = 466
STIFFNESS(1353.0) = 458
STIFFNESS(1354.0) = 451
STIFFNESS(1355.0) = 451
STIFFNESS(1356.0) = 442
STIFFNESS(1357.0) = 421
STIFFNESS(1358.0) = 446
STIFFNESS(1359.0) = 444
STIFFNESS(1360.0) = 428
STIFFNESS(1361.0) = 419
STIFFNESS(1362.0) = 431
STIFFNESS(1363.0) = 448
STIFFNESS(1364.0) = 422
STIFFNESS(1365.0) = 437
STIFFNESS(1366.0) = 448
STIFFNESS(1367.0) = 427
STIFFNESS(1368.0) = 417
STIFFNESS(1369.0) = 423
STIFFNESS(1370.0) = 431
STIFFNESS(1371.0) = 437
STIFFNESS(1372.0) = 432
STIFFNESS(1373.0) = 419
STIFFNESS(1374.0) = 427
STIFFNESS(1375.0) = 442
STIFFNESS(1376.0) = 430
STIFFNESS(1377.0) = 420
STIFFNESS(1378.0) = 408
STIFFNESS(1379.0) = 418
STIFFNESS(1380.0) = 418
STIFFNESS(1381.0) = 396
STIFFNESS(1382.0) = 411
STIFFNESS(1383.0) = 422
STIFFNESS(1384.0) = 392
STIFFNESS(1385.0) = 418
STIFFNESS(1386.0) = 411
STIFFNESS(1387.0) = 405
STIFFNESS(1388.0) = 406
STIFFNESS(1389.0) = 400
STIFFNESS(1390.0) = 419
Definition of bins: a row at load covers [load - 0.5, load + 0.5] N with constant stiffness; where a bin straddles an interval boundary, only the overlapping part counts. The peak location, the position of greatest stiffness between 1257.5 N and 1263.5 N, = 1259.0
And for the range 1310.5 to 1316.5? 1311.0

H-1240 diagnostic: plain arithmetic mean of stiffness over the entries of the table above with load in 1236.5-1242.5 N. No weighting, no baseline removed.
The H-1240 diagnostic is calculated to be 467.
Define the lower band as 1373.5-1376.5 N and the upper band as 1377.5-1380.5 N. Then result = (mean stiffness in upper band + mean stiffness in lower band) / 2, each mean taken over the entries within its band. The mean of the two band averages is 424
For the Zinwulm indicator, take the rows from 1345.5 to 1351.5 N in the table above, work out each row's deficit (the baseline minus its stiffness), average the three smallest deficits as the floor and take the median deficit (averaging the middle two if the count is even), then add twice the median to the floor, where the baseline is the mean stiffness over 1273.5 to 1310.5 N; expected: -76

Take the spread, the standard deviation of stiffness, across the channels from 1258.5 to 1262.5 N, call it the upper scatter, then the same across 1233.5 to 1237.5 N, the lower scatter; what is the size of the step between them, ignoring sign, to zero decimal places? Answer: 0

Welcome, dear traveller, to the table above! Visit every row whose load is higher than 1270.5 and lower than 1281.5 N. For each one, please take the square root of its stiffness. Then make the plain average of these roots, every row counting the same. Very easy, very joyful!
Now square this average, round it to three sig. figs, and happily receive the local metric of 438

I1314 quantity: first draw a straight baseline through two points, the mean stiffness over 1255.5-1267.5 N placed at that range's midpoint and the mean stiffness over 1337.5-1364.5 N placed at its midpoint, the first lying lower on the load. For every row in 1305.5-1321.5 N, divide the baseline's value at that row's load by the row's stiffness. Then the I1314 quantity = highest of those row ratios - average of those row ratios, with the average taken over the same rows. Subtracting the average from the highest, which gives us 0.0363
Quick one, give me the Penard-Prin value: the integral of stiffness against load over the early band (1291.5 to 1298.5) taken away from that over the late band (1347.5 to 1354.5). 202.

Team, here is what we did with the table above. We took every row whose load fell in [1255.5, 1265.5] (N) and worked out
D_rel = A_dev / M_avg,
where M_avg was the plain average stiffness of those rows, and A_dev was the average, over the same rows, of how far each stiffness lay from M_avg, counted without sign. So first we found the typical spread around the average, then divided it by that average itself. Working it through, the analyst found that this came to 0.0237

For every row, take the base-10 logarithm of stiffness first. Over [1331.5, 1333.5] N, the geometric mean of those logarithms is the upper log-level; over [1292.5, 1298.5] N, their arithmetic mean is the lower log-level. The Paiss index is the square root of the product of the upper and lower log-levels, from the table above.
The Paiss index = 2.64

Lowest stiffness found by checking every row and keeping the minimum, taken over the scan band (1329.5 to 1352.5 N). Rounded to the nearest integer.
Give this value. 426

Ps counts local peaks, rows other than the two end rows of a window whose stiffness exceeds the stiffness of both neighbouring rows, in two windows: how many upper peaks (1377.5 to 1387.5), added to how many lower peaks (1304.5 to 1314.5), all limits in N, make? 4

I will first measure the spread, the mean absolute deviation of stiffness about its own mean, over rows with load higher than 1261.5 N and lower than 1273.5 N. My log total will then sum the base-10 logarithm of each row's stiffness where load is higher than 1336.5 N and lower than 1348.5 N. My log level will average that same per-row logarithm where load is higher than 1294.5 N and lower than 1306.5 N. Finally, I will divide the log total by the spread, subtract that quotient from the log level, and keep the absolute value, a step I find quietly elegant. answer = 1.33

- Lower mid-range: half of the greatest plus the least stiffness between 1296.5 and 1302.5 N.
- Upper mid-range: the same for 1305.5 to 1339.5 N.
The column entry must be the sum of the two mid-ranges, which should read 884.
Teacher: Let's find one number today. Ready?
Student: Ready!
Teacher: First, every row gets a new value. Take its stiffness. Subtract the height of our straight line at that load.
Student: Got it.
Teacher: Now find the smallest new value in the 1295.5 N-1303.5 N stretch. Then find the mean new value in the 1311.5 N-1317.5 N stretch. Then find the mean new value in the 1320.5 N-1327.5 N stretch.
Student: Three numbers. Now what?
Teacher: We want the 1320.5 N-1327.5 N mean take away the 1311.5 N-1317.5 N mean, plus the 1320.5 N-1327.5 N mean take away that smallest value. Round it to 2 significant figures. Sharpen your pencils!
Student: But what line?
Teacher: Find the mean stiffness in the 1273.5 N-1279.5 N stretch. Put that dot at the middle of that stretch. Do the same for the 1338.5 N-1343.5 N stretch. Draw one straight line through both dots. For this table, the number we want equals 23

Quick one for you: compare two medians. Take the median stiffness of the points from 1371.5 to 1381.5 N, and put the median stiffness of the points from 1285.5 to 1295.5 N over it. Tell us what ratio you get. 1.06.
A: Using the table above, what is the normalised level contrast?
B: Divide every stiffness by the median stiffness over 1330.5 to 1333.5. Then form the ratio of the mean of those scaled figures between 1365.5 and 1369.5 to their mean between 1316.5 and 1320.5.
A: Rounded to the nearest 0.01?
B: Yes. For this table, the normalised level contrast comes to 0.97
